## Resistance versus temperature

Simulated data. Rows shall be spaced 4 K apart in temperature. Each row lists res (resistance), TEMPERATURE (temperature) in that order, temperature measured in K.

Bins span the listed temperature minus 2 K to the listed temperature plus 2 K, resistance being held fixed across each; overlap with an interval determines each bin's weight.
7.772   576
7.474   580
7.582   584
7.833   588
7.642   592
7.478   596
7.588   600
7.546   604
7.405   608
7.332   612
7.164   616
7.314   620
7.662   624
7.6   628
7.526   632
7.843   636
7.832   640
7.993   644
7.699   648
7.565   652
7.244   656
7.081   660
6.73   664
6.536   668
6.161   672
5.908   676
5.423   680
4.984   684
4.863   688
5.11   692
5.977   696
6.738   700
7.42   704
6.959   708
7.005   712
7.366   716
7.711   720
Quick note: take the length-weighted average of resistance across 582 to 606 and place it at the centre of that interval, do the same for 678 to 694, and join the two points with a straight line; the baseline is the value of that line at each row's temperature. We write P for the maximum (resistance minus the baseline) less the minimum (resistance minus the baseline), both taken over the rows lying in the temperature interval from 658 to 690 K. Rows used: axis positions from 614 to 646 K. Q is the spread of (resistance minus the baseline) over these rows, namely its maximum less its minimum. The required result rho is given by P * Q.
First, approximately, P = 1.5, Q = 1.6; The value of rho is 2.3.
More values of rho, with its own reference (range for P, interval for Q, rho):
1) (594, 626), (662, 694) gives 1.1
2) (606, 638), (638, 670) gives 1.0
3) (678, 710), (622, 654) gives 2.6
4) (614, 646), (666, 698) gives 2.1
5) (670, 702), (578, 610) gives 1.6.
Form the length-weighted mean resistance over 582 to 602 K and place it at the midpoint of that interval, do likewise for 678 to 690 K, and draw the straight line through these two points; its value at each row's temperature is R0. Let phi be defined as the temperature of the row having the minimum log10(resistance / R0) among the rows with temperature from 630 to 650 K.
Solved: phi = 632 K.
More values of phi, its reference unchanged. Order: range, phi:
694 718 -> 696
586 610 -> 596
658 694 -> 688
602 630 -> 616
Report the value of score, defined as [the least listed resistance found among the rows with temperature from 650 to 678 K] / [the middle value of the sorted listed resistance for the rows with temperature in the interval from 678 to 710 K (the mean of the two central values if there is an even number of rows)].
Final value 1.04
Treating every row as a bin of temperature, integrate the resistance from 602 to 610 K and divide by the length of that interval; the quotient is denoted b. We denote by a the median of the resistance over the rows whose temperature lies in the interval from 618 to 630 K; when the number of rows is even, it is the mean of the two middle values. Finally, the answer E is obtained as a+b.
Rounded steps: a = 7.60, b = 7.48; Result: 15.1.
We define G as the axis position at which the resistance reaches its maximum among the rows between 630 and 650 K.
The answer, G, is 644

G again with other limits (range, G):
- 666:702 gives 700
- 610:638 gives 636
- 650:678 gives 652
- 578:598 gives 588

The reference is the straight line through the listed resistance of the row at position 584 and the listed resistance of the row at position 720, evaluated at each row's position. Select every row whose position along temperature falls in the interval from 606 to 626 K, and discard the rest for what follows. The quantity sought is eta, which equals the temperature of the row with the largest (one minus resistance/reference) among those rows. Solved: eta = 616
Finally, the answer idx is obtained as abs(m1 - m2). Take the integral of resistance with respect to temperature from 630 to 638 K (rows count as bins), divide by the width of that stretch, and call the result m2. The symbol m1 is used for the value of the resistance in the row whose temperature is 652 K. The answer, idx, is 0.12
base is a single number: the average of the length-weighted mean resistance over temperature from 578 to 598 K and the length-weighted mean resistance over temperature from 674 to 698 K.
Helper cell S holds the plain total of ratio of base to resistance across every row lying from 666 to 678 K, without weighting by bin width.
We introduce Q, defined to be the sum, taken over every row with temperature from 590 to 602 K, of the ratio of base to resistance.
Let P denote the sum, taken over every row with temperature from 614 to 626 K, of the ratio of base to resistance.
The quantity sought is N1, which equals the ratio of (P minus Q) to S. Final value 0.02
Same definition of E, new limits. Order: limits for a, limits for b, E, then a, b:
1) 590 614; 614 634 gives 15.0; 7.51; 7.45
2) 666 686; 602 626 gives 13.3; 5.91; 7.40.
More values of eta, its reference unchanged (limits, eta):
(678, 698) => 688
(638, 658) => 656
